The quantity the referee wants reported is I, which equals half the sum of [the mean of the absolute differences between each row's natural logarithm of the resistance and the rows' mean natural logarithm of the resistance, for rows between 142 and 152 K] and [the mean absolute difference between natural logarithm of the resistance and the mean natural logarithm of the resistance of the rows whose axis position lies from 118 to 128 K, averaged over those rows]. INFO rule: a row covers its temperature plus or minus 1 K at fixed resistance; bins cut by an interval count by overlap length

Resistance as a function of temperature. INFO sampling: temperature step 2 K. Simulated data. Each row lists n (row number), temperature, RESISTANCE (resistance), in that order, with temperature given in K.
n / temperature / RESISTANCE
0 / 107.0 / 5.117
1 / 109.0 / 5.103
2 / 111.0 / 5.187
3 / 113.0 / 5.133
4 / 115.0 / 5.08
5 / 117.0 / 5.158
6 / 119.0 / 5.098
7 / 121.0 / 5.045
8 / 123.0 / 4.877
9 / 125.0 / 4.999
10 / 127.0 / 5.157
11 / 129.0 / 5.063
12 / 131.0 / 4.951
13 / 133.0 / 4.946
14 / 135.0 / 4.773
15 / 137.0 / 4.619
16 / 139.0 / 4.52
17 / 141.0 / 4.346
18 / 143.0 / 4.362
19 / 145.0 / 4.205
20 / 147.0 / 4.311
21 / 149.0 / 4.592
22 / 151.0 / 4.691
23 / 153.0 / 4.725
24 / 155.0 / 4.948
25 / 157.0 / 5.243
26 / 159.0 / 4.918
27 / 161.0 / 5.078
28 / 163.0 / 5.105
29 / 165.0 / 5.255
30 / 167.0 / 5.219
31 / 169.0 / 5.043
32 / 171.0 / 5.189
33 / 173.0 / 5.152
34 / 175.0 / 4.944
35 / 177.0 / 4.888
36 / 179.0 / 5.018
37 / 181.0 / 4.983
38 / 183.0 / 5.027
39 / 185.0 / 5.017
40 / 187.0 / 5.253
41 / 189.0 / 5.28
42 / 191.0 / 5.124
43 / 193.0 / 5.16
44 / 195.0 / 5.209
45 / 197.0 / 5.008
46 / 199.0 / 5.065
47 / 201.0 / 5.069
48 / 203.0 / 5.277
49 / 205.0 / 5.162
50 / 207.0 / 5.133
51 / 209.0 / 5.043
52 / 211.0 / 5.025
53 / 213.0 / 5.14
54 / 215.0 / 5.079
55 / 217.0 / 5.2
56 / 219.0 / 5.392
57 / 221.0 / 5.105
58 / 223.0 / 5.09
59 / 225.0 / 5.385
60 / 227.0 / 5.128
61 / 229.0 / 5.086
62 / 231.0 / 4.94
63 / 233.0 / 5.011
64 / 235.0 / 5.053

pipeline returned 0.027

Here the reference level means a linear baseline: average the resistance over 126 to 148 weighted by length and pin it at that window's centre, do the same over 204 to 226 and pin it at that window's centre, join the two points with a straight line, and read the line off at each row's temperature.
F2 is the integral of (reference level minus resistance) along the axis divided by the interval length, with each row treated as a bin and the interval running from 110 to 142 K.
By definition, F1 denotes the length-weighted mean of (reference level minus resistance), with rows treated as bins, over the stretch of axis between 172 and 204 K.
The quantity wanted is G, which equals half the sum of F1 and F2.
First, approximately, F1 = -0.11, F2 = -0.35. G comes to -0.23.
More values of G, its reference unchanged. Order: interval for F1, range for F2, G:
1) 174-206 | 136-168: -0.05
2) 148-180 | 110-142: -0.26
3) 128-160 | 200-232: 0.01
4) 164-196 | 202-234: -0.07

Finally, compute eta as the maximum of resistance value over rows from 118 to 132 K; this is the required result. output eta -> 5.157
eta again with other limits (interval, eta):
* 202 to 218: 5.277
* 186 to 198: 5.28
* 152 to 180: 5.255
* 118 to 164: 5.243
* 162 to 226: 5.392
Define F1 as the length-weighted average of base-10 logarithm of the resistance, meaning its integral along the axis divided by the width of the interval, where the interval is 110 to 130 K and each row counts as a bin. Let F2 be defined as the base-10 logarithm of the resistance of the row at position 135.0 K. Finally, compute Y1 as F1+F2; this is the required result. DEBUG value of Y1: 1.38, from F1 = 0.706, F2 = 0.679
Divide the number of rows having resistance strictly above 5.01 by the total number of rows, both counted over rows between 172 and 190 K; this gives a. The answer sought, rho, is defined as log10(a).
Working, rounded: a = 0.67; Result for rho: -0.18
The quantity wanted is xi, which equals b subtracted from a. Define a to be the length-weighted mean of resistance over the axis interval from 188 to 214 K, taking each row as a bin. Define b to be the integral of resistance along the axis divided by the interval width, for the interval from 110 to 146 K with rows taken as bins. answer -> 0.3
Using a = 5.13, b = 4.86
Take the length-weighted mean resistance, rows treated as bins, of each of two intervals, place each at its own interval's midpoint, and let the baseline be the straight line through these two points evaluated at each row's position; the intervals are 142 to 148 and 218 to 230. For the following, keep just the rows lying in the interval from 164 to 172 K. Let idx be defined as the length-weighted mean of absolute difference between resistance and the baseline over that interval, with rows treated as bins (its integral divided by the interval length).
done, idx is 0.62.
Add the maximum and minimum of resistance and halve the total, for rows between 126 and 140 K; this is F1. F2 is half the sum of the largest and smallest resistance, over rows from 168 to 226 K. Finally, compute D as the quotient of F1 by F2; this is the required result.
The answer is 0.941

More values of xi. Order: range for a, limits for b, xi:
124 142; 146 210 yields -0.2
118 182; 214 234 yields -0.3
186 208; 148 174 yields 0.1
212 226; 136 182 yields 0.4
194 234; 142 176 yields 0.2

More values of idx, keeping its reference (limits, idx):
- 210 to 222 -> 0.08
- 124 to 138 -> 0.80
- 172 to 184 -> 0.33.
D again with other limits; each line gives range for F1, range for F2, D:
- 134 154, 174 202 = 0.883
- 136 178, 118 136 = 0.953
